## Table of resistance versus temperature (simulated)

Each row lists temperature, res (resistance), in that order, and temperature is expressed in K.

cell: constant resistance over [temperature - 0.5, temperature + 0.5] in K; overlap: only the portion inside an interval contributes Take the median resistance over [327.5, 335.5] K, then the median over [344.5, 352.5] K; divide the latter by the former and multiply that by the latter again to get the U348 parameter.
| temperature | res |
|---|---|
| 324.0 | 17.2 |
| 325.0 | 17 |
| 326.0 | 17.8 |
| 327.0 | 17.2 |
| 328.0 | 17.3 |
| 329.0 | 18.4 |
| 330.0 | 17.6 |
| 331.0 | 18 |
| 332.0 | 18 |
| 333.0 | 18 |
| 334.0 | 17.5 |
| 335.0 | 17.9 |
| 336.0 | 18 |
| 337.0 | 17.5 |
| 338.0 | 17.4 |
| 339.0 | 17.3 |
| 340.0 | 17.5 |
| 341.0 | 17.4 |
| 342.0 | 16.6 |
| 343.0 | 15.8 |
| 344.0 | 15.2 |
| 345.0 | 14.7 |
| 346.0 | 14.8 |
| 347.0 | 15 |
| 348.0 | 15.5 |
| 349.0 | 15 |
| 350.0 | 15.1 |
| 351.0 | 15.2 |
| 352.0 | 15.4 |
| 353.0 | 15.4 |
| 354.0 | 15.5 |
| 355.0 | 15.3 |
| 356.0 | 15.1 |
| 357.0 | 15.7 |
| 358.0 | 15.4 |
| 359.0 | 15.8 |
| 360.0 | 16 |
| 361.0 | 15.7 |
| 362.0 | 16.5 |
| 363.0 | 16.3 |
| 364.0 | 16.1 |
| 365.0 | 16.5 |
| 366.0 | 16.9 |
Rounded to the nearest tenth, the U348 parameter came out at 12.6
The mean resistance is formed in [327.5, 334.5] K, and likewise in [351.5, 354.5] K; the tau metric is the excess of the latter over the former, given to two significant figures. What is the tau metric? -2.4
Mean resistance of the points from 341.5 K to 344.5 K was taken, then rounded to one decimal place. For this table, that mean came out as 15.9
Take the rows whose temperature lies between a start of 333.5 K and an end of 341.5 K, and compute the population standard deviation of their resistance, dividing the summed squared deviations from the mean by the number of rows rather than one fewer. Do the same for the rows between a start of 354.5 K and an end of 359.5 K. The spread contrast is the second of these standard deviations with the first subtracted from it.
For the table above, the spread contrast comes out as 0.02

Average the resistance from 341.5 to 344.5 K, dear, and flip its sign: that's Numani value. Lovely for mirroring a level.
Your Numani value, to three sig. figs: -15.9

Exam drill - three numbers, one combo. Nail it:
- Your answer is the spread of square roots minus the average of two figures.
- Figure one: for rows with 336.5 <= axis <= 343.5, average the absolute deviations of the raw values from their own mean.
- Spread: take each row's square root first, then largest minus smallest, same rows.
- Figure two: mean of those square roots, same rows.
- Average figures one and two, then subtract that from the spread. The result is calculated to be -2.11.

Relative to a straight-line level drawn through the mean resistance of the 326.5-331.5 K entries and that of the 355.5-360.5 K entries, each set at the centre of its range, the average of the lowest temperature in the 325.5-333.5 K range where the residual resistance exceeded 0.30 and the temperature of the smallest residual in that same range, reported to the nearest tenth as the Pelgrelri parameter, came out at 328.0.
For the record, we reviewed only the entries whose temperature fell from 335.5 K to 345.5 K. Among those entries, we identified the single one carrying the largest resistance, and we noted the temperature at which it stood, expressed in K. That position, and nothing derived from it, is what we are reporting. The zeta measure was 336.0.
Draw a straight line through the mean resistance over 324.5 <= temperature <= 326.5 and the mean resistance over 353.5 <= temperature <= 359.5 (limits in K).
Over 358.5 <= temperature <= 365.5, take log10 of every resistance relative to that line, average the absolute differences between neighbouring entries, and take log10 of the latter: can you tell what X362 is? -2.03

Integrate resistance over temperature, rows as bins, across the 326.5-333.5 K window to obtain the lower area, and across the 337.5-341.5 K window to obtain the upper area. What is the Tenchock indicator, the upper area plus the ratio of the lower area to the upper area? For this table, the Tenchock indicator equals 71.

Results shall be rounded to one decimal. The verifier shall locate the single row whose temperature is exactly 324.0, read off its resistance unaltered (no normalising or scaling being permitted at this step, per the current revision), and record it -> 17.2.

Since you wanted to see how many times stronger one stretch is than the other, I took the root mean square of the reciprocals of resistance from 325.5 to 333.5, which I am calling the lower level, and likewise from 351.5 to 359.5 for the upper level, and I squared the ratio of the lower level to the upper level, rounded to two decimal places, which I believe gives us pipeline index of 0.76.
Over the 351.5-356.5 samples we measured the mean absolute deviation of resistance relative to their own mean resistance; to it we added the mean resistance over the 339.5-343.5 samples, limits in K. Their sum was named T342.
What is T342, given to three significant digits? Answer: 16.9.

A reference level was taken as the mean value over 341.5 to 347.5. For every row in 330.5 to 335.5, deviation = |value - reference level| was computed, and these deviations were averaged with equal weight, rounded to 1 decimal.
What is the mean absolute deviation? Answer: 2.5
